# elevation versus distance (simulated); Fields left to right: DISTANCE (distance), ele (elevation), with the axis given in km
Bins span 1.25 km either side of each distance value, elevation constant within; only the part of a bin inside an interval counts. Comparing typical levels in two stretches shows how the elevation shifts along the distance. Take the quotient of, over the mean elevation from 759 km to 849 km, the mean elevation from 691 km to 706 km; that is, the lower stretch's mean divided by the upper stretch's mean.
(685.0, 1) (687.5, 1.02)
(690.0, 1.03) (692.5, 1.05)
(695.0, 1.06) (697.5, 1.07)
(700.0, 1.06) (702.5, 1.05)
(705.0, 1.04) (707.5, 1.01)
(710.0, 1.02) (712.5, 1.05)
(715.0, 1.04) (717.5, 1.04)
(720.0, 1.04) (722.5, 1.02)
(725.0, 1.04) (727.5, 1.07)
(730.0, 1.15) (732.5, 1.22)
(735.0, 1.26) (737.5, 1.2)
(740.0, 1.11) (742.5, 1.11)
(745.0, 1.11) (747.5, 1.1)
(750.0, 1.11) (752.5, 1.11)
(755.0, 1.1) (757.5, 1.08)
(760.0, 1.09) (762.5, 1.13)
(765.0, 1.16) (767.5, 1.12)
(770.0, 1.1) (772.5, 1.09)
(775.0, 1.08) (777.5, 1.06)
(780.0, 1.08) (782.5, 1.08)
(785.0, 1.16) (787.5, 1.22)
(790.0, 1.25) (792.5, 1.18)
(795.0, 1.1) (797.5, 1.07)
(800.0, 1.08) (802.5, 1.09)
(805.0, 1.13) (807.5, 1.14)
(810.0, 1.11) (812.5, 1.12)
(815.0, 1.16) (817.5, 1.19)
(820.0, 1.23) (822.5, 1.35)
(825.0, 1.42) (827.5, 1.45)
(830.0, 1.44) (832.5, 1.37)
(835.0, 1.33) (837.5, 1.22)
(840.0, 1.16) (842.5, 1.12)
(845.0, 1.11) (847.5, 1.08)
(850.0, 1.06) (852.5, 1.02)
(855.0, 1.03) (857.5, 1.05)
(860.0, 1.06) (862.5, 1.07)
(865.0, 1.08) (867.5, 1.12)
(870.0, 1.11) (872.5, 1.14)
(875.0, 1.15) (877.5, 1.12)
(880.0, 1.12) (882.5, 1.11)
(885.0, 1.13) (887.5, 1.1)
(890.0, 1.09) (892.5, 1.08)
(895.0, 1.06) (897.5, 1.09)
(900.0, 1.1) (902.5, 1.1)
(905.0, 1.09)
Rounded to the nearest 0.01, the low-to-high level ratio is 0.90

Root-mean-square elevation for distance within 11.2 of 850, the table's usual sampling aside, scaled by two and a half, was 2.69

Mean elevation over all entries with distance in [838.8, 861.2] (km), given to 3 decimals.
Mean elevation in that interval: 1.077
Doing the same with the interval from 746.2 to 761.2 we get 1.098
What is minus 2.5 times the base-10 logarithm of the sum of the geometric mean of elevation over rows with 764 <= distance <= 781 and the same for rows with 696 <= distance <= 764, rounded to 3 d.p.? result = -0.849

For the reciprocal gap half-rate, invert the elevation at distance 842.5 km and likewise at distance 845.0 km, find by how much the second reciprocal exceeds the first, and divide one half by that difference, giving 62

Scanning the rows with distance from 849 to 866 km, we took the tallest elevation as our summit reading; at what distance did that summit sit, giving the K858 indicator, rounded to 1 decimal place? 865.0 km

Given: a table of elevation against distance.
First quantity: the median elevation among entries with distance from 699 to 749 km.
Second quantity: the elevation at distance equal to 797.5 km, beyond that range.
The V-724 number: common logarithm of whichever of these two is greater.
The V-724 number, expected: 0.029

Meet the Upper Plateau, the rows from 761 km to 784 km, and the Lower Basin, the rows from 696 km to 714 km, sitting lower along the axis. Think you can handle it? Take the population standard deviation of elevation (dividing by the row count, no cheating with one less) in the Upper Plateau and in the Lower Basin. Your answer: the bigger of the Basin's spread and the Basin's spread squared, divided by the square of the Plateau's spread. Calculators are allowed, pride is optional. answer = 23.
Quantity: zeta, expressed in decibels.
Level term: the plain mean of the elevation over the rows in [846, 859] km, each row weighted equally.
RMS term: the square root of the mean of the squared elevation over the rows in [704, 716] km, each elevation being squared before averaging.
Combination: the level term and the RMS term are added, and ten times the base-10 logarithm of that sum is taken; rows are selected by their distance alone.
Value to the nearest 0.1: 3.2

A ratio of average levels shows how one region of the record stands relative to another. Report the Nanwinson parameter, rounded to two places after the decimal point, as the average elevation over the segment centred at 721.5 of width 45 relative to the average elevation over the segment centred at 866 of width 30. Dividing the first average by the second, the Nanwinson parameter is 1.00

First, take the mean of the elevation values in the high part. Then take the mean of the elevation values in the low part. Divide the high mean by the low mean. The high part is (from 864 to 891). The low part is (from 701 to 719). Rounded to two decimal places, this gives 1.08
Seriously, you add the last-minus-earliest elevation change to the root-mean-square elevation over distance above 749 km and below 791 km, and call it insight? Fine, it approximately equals 1.26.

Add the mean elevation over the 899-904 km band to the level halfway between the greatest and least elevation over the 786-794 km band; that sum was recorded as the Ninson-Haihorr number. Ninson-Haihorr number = 2.31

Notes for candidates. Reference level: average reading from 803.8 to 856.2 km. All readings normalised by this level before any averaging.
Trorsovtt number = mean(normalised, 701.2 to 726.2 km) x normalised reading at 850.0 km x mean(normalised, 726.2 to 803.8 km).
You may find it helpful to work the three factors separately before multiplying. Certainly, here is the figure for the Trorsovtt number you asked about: 0.71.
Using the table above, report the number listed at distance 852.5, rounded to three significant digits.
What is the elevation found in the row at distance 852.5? 1.02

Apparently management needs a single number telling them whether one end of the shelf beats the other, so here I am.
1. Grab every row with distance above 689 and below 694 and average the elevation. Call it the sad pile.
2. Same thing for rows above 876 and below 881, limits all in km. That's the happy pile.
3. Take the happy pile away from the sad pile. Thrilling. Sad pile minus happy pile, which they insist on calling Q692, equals -0.08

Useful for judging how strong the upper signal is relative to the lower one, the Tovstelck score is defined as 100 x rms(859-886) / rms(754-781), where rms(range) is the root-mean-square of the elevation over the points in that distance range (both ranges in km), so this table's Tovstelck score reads 101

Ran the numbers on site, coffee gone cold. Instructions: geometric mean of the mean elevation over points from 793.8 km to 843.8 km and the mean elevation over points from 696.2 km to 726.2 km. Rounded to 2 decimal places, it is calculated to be 1.12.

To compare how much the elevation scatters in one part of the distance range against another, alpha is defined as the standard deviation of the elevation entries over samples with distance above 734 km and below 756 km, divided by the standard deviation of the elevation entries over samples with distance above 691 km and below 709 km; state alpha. 2.9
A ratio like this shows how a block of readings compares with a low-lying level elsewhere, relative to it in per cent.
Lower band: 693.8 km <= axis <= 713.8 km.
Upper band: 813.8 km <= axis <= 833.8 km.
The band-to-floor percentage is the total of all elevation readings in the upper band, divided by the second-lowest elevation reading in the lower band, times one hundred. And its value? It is 1040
